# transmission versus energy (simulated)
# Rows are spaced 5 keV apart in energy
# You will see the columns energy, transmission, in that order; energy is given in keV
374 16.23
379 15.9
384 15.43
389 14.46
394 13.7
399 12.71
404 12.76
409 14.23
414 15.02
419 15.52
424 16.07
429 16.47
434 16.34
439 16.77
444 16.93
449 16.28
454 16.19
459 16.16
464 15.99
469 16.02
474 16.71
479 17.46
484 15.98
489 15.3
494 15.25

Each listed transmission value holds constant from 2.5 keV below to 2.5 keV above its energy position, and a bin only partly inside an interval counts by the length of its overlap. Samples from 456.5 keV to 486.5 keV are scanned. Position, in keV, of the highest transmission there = 479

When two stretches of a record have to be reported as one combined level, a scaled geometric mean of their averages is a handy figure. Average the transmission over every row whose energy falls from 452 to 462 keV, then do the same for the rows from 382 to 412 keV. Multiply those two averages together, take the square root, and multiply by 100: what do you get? 1498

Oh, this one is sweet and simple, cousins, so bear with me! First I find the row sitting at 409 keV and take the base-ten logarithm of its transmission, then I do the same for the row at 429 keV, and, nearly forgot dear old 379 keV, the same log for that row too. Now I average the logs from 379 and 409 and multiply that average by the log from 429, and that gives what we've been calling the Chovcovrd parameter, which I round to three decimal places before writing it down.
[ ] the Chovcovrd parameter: 1.432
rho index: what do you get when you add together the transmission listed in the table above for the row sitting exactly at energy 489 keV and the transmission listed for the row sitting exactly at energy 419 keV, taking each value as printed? 30.8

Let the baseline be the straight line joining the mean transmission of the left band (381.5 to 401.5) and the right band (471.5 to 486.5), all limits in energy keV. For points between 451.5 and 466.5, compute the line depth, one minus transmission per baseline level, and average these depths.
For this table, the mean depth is 0.00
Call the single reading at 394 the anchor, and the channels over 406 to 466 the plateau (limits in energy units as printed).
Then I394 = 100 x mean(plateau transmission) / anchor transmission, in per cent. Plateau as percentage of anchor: 117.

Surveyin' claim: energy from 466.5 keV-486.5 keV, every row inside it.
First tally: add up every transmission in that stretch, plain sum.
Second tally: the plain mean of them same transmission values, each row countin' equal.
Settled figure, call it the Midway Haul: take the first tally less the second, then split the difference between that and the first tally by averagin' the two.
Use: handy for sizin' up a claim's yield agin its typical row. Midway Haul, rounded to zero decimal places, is 58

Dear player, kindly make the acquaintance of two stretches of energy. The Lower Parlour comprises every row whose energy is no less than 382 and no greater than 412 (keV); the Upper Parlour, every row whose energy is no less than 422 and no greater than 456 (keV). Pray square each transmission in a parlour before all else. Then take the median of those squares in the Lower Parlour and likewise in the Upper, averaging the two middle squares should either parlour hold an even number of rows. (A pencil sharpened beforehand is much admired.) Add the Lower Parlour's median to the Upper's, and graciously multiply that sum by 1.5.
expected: 693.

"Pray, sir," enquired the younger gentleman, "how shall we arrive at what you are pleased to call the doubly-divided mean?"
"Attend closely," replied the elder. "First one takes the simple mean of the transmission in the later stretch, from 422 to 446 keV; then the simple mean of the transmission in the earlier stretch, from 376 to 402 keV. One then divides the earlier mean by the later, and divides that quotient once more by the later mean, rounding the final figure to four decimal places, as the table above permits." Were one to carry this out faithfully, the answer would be 0.0529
